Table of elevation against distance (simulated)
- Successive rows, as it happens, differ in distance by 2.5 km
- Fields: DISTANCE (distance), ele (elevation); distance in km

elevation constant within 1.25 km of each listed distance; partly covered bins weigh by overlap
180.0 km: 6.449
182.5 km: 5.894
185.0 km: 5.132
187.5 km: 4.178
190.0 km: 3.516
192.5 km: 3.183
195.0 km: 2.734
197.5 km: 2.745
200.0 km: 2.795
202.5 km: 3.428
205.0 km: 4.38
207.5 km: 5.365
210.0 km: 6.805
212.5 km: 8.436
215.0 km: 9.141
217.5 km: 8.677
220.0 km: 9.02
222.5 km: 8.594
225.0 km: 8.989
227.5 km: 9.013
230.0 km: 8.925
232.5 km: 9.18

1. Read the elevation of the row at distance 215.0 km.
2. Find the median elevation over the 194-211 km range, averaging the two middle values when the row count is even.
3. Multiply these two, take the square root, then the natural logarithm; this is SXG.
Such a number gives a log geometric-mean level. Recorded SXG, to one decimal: 1.7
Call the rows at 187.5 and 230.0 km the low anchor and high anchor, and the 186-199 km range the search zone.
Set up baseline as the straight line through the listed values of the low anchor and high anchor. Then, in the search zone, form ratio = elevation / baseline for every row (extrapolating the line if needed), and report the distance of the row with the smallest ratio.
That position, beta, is 197.5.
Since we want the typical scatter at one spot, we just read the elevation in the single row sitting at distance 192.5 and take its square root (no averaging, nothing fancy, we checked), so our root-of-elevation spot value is 1.78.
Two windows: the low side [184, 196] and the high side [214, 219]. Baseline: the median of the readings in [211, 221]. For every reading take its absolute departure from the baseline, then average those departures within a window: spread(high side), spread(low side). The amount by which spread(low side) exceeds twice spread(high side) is 5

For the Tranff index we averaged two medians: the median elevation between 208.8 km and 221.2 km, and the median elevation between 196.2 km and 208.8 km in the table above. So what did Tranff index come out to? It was 6.05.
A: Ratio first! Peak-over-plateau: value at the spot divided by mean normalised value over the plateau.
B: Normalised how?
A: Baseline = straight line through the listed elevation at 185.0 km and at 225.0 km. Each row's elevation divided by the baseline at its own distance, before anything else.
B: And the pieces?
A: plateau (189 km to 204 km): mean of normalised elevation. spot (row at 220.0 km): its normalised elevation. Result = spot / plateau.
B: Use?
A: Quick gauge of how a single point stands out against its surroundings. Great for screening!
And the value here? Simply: 2.1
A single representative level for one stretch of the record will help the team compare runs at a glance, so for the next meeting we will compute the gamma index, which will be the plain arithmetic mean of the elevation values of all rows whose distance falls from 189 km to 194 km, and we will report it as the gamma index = 3.3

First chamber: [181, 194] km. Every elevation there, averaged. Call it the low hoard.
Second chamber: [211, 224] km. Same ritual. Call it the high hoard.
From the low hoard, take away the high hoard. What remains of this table -4.4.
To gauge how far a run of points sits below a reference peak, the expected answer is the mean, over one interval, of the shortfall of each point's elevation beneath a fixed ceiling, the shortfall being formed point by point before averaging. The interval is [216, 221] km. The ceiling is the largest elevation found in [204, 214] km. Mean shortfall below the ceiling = 0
